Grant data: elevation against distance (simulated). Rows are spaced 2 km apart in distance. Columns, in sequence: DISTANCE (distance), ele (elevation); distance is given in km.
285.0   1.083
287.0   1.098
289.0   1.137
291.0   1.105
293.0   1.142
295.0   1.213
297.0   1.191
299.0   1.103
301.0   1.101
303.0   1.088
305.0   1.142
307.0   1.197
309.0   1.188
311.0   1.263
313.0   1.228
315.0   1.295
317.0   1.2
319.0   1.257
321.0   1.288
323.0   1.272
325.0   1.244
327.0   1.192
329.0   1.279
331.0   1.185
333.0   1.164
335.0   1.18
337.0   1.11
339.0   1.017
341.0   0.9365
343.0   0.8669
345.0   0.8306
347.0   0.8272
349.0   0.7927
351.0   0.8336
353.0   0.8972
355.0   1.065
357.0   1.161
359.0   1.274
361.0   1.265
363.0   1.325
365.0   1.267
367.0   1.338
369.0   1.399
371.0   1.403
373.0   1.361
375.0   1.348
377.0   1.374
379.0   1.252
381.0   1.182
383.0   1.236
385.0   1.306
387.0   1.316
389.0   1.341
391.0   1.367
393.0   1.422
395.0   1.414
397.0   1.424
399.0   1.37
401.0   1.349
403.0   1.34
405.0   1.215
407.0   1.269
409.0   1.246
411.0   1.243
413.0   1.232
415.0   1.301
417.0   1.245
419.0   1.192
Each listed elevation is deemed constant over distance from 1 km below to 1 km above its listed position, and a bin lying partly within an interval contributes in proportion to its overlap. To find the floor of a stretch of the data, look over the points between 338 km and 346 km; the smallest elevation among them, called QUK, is 0.8306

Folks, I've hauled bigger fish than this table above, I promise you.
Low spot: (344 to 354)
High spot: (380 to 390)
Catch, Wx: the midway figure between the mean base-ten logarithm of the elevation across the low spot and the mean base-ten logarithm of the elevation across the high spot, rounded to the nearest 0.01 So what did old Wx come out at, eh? 0.01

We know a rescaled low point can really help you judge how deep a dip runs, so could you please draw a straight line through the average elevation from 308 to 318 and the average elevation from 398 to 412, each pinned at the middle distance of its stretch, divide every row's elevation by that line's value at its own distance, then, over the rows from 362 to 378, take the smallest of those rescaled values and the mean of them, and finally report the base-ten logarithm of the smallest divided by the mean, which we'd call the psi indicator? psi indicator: -0.027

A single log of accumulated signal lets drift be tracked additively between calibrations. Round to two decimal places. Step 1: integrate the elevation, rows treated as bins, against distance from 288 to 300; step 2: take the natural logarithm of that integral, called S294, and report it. 2.62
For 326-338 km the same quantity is 2.65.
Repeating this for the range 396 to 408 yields 2.77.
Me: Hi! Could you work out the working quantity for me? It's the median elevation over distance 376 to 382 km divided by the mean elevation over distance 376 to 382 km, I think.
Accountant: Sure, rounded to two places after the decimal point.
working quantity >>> 0.99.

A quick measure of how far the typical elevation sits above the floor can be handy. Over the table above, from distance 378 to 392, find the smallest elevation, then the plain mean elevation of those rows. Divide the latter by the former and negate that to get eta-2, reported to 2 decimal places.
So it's -1.09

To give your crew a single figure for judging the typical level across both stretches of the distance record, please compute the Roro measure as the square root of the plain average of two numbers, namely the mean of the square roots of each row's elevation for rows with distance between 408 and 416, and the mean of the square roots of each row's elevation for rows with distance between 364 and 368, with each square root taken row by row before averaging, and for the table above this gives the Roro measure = 1.06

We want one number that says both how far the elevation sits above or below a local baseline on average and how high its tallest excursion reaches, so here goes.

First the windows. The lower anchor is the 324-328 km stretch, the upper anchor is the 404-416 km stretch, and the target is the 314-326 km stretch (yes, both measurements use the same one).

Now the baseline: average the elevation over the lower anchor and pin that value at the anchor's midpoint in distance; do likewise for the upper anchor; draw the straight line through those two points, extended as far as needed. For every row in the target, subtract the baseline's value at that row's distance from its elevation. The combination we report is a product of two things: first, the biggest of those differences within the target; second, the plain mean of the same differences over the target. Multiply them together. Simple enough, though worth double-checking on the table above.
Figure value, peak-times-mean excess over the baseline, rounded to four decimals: 0.0036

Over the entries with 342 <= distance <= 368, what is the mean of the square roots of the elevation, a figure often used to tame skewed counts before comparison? 1.02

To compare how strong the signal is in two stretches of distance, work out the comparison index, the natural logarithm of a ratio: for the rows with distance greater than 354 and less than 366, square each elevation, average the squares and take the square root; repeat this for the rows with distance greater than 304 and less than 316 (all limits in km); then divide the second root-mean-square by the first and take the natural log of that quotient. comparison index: 0.0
